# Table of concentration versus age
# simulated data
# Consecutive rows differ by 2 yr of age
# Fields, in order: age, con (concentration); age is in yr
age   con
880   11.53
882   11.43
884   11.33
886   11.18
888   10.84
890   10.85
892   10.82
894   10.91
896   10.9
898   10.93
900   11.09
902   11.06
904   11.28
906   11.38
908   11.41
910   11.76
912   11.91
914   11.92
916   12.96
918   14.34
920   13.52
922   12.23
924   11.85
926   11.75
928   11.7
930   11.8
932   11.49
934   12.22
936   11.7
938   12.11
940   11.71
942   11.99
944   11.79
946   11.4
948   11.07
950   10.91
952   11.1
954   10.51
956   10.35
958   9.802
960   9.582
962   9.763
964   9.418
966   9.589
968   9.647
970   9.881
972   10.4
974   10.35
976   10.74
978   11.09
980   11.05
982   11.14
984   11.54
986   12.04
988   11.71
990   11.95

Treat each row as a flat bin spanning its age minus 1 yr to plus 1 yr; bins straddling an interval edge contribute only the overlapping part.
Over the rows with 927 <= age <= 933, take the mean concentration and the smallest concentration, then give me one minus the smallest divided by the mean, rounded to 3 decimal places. 0.015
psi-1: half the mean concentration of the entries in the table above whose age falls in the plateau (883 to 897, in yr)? 5.5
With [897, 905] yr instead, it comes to 5.5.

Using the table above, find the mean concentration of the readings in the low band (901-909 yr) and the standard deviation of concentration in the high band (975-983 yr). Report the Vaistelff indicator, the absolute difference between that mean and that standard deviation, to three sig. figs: 11.1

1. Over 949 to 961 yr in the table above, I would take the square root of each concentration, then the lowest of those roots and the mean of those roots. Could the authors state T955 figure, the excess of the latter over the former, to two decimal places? 0.12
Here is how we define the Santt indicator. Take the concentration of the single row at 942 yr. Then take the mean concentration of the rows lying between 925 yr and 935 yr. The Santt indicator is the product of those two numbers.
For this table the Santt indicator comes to 141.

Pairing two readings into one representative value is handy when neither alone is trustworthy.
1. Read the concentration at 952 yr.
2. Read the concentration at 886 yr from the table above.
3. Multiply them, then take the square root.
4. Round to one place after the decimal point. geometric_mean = 11.1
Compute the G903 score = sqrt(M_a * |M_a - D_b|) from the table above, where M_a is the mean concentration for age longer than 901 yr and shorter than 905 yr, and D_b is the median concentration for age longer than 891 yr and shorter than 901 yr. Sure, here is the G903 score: 1.7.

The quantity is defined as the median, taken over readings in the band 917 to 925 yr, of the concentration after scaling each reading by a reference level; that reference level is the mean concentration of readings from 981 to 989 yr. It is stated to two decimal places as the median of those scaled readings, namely 1.11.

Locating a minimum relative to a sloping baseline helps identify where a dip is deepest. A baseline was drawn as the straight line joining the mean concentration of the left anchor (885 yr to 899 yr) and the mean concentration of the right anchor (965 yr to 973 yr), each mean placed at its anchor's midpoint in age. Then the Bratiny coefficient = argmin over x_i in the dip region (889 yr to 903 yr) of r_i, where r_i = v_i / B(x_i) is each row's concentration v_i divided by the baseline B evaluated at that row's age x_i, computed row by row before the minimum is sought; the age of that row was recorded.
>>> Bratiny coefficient 892 yr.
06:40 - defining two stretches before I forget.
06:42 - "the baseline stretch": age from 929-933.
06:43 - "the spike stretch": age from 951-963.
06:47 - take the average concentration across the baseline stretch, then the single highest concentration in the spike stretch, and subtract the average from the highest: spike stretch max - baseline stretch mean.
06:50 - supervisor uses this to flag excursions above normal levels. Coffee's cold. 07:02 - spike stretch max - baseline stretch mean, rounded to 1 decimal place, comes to -0.5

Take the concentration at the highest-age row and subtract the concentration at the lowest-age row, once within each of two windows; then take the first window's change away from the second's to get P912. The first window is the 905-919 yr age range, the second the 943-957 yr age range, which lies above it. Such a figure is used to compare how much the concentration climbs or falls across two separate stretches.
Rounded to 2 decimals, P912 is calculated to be -4.40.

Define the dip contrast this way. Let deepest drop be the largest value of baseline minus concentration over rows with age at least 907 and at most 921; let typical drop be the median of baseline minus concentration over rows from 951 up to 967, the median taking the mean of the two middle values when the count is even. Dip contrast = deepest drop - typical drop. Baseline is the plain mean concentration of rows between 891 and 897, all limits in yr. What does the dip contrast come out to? -1.6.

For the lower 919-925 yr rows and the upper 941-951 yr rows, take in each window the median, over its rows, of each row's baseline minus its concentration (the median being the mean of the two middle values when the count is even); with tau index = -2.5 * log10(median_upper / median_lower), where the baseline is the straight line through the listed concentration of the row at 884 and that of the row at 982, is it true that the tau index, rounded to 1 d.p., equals 1.8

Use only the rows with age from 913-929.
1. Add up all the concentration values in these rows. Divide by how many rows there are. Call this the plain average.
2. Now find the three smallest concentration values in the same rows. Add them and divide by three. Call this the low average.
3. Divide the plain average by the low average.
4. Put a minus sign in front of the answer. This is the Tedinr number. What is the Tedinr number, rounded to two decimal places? -1.07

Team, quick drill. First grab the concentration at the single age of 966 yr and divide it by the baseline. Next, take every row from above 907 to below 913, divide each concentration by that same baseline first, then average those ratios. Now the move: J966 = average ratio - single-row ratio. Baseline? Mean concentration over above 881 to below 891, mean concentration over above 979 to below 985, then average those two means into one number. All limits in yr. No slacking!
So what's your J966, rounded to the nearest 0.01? 0.19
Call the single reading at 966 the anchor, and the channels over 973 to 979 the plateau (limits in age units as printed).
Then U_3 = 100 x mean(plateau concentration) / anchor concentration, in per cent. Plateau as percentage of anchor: 112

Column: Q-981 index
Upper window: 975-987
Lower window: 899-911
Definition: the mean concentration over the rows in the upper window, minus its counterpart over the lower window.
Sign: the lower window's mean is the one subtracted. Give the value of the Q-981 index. -0.1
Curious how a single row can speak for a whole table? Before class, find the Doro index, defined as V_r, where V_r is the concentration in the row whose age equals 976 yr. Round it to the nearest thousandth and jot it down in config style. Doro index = 10.740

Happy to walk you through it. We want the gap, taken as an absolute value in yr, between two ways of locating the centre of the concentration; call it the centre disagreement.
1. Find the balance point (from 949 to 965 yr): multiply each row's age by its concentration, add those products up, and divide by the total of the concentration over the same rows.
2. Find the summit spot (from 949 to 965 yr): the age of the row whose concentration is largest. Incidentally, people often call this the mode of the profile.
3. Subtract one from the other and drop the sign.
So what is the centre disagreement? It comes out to 4.7 yr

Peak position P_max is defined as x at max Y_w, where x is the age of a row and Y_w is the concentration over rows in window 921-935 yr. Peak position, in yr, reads 922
